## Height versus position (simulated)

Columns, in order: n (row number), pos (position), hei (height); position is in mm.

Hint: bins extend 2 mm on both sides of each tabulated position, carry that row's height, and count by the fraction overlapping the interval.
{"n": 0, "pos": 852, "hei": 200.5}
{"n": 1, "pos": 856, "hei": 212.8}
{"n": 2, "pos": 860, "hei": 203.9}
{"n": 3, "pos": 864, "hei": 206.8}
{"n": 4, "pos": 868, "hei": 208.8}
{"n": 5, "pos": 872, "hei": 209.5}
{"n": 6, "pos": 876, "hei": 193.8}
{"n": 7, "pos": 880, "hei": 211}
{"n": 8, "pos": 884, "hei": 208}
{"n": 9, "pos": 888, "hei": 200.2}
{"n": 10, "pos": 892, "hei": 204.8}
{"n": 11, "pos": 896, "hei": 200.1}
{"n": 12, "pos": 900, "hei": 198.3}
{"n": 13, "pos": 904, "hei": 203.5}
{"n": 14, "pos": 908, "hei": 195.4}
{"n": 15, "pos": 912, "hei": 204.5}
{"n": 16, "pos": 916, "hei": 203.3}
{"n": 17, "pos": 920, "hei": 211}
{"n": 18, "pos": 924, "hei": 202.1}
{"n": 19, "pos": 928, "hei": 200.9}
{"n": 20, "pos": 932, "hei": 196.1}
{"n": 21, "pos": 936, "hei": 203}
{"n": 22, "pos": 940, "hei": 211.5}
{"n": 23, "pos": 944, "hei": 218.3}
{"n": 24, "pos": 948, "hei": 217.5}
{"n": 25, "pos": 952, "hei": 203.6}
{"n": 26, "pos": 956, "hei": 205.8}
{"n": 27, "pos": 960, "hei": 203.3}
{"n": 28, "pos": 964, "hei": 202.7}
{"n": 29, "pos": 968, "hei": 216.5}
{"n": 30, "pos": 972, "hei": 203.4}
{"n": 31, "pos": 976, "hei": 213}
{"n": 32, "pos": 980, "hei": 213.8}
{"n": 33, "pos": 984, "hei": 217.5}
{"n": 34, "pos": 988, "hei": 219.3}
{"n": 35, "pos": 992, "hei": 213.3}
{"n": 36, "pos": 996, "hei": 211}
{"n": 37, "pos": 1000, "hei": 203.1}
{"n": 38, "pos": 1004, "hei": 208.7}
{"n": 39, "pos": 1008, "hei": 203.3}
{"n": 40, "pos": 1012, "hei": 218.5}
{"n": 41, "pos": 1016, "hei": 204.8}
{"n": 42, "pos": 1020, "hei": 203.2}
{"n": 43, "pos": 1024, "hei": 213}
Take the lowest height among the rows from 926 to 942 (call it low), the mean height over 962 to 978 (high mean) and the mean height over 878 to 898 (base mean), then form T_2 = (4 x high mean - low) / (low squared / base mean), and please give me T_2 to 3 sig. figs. 3.41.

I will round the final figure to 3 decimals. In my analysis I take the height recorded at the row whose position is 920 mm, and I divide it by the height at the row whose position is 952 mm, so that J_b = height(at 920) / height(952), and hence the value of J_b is 1.036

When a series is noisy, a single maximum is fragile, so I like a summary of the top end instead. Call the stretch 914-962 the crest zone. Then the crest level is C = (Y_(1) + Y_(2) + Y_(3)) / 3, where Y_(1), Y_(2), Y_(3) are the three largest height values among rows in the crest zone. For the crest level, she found 215.8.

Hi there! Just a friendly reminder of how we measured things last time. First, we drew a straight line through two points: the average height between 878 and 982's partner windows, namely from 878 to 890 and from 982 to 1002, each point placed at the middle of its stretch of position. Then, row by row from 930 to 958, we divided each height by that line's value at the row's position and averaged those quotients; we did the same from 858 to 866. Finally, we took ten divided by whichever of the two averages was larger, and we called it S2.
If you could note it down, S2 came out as 10.0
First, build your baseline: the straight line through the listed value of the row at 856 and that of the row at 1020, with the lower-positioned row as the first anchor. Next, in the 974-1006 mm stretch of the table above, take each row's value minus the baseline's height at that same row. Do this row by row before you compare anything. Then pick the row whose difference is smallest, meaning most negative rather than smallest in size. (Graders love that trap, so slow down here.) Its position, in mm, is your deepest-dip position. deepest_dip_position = 1000 mm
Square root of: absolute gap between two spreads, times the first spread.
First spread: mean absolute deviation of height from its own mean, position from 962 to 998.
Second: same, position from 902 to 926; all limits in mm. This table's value 2.4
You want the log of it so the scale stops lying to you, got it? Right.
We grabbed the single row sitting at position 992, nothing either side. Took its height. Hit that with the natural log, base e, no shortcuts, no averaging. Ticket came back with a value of 5.36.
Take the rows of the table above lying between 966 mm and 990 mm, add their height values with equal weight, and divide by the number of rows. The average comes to 214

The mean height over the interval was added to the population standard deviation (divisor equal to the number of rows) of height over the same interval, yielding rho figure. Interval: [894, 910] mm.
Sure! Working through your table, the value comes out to 202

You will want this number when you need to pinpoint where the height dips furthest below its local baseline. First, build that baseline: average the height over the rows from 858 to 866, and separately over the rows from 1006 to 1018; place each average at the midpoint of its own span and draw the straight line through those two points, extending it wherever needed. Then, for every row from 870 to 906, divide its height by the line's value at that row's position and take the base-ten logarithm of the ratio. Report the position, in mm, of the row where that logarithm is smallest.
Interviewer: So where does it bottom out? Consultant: 876 mm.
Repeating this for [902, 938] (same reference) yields 908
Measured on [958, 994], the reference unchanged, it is 964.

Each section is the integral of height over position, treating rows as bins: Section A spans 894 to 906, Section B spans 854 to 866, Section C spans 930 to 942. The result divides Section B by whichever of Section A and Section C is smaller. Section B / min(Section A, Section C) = 1.04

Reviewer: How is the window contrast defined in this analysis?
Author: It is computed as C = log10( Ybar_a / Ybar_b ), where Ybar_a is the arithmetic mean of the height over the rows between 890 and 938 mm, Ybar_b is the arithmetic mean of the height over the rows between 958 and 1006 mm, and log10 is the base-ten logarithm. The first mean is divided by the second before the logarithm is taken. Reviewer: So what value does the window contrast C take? -0.018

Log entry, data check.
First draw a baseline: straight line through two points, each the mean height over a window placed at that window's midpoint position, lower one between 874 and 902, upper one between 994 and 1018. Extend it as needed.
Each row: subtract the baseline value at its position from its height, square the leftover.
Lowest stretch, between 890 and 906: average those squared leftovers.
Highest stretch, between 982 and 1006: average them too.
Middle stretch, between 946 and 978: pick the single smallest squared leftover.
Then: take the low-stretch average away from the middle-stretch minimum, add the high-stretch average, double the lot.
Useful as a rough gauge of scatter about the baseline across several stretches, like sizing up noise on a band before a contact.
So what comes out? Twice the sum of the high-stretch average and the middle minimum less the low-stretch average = 89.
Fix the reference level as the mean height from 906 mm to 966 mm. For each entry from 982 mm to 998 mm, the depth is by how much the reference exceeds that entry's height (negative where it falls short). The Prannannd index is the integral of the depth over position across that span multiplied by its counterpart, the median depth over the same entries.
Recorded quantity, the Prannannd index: 1623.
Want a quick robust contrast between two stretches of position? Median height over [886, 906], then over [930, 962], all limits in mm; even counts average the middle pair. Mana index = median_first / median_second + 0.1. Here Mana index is 1.08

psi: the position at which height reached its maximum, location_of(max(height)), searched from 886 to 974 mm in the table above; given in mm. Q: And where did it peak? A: 944 mm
